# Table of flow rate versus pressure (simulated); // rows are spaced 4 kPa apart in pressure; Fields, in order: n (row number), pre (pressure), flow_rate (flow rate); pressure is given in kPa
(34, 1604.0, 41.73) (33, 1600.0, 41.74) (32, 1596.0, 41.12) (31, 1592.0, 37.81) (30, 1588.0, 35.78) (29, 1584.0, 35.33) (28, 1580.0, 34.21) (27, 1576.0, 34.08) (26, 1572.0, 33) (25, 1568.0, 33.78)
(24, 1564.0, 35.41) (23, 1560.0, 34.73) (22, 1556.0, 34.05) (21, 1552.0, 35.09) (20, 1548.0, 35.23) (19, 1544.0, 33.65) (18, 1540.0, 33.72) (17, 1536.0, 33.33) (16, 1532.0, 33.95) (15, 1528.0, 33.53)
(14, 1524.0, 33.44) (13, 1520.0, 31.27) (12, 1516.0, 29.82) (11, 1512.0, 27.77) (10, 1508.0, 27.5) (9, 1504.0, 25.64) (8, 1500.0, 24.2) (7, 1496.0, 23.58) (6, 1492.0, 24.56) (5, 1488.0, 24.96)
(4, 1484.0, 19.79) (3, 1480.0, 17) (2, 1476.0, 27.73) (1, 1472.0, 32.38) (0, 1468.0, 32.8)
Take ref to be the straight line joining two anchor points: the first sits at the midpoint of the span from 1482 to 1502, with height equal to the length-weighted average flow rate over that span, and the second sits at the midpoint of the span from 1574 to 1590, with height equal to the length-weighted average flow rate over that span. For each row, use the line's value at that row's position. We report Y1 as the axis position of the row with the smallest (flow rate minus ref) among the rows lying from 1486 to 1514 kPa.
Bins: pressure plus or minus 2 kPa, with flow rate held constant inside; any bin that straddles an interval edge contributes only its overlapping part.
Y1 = 1496.0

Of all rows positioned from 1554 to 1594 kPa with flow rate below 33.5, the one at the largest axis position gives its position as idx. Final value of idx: 1572.0 kPa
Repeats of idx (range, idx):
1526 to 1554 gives 1536.0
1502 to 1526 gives 1524.0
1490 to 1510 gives 1508.0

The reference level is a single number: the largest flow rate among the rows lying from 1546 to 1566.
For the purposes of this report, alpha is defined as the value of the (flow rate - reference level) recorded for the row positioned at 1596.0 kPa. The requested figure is 5.7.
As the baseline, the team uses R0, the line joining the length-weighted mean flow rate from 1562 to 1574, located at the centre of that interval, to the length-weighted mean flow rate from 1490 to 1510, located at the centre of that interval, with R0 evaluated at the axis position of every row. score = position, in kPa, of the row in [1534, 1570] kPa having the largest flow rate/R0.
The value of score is 1548.0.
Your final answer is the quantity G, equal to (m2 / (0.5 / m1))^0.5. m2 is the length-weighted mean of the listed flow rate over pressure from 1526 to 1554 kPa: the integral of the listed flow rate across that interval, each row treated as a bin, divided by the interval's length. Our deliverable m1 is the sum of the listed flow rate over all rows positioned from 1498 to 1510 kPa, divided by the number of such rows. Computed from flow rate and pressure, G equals 41.9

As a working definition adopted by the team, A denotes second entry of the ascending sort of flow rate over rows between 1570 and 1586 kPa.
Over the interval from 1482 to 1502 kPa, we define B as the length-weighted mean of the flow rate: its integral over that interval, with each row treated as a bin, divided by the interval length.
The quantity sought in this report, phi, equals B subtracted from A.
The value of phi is 10.7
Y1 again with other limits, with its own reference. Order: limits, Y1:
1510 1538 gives 1512.0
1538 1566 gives 1556.0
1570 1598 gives 1572.0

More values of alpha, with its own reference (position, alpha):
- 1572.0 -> -2.4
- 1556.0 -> -1.4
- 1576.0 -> -1.3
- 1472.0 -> -3.0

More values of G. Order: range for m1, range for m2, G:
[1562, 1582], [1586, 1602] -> 51.6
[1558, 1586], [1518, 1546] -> 47.8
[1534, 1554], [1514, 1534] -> 47.1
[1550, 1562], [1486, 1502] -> 41.0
